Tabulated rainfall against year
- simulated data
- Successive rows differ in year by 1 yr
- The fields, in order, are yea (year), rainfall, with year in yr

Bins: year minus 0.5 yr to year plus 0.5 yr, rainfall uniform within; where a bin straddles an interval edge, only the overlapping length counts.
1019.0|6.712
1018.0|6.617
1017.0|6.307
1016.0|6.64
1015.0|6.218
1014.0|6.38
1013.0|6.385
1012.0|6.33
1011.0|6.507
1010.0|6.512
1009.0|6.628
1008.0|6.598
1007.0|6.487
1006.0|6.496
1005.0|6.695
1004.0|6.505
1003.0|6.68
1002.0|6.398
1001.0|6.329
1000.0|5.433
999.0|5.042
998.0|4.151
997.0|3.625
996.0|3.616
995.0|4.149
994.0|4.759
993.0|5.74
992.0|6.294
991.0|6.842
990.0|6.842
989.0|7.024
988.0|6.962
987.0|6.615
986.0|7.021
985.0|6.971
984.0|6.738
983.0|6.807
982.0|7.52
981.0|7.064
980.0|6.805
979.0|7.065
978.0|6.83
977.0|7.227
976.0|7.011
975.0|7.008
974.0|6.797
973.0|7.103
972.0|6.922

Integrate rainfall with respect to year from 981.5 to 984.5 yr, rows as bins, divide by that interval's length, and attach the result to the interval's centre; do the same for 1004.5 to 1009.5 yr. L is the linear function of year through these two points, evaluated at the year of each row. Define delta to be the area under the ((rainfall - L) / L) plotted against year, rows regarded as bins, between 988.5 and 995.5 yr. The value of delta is -0.9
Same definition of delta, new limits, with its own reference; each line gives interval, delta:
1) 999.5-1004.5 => -0.3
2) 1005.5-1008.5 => 0.0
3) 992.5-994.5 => -0.5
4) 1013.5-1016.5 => 0.0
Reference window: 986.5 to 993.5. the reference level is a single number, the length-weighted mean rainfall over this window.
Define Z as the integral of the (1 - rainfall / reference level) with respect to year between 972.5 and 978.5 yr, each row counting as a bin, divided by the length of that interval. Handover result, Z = -0.06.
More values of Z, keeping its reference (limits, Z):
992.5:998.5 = 0.34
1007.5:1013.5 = 0.02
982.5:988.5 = -0.04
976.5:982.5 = -0.07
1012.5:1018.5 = 0.03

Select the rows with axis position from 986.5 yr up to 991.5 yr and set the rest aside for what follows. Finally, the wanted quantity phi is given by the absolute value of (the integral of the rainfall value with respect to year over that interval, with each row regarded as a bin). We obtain 34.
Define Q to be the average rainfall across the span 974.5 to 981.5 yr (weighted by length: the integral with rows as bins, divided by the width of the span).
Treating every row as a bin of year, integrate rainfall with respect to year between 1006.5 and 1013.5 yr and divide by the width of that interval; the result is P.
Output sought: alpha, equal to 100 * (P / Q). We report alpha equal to 93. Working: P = 6.49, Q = 7.00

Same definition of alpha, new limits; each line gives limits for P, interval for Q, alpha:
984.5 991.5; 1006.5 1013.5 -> 106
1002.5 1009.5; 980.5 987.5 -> 95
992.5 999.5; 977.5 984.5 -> 64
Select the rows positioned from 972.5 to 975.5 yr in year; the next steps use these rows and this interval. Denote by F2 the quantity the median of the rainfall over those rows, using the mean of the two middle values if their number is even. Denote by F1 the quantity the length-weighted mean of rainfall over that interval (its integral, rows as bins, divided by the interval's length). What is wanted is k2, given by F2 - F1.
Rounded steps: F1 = 6.97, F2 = 7.0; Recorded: 0.04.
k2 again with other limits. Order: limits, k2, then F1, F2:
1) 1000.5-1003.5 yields -0.07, 6.47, 6.4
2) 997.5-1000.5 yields 0.17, 4.88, 5.0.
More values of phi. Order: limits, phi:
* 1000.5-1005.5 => 33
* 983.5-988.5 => 34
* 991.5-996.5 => 25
